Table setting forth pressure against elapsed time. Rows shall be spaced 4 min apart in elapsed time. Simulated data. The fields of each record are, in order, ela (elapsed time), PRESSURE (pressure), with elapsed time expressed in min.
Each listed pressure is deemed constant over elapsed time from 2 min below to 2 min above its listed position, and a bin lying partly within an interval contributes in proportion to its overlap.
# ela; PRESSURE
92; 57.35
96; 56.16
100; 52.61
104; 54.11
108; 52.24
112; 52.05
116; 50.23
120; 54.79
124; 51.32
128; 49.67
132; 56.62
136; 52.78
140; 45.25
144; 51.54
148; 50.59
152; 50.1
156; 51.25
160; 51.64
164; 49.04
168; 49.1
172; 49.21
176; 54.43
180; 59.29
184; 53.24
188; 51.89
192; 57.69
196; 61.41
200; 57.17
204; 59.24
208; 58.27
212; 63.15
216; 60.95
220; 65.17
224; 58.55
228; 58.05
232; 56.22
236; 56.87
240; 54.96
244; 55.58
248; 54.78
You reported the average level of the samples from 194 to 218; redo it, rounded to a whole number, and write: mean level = 60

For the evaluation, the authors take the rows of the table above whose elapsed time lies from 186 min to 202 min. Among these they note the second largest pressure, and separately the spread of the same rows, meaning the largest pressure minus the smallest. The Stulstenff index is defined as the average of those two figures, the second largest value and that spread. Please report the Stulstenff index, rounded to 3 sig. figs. 33.6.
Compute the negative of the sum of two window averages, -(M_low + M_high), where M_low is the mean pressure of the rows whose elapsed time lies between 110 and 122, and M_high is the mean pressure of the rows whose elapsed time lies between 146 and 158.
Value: -103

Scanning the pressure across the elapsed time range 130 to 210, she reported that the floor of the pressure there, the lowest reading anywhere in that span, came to 45.25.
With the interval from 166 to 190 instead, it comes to 49.1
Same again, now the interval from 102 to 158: 45.25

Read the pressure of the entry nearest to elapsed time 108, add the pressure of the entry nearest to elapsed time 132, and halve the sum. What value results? 54.4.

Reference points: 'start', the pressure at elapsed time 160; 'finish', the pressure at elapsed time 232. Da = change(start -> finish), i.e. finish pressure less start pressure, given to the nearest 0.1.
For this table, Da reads 4.6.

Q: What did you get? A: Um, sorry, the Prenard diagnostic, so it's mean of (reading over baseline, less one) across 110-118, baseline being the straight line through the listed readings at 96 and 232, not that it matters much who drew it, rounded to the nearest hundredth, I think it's -0.09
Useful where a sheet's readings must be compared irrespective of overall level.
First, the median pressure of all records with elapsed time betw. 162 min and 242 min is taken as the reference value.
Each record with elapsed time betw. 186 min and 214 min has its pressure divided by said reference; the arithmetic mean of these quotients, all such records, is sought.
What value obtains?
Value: 1.02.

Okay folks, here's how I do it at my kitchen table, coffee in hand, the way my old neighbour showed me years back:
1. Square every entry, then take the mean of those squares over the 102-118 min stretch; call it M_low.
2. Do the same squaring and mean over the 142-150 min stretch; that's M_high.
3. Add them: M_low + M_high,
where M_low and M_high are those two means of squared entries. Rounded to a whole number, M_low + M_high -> 5330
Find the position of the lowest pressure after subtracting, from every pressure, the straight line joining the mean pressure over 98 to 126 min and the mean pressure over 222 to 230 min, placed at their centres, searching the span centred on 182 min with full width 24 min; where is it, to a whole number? 172 min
